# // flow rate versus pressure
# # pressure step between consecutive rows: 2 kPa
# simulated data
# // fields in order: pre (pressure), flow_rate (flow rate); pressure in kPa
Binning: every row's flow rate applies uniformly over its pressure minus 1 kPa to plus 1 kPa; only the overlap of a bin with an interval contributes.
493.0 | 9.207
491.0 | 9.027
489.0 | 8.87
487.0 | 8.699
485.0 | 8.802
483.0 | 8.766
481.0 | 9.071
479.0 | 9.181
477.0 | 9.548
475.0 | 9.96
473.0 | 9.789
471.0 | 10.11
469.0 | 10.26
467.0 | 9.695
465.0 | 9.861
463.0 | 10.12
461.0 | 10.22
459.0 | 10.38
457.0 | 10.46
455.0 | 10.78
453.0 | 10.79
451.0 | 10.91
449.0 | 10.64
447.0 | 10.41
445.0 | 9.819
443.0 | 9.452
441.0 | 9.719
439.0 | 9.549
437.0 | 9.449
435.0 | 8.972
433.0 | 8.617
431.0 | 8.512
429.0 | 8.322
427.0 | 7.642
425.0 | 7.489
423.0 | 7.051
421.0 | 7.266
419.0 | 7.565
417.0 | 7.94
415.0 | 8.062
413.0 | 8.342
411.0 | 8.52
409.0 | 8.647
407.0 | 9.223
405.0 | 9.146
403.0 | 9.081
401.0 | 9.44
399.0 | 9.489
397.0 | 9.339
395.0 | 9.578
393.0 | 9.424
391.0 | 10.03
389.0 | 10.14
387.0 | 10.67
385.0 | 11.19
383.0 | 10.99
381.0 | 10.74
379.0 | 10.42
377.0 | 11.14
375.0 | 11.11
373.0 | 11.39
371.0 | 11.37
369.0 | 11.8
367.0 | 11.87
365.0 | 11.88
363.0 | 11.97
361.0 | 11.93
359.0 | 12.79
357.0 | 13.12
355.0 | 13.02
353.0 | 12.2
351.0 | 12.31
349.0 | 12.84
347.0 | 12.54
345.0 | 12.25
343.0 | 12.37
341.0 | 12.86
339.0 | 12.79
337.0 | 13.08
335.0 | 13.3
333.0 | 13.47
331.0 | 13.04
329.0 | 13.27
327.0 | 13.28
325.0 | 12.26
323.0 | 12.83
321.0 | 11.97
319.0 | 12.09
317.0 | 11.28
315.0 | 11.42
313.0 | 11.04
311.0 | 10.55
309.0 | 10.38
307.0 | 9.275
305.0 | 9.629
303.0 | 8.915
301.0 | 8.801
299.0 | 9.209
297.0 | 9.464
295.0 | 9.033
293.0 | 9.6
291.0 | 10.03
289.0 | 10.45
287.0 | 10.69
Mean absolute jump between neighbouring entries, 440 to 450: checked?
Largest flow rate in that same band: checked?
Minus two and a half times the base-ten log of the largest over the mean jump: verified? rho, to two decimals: -3.67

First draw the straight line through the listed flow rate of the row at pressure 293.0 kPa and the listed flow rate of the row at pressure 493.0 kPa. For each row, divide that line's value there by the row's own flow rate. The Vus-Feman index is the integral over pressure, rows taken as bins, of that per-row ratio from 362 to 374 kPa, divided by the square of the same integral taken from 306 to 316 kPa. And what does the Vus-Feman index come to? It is 0.12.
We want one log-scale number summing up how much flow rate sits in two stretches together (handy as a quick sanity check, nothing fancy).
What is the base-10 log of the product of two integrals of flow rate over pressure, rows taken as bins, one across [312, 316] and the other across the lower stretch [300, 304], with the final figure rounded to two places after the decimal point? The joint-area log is 3.20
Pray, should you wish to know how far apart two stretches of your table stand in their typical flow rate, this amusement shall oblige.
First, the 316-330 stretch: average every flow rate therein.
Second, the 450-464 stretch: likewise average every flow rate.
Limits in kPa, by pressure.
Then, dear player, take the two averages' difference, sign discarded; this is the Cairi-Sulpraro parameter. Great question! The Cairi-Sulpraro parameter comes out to 1.9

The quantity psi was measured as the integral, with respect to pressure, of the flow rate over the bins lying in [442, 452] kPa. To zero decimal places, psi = 102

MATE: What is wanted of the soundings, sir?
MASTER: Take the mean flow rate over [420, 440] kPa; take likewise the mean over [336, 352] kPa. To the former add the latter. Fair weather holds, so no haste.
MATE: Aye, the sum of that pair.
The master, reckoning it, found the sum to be 20.9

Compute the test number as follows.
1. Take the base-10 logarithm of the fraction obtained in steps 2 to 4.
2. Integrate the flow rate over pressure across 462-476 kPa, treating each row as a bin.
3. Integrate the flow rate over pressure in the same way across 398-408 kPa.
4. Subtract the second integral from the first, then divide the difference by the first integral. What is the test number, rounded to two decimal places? -0.47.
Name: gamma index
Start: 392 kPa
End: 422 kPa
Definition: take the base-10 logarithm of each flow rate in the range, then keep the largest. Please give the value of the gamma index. 0.98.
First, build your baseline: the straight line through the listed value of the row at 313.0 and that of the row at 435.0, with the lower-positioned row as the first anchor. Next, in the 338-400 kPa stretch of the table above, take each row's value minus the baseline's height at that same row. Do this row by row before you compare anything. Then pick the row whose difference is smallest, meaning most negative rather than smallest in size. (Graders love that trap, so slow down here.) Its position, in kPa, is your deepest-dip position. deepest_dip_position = 397.0 kPa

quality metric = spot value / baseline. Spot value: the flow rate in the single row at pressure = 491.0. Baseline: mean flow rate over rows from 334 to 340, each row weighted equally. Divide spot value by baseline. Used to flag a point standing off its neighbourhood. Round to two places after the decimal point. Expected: 0.69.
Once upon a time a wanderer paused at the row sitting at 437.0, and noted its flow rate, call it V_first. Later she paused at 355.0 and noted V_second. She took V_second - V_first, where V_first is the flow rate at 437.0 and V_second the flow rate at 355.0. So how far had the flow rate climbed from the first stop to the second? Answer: 3.6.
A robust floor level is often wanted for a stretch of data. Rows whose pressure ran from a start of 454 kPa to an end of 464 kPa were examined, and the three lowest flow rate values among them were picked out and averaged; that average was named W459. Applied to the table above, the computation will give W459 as 10.2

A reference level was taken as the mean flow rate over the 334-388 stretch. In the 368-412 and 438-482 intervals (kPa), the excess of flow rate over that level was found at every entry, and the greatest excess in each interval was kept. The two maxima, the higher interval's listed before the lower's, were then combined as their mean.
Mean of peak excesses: -0.64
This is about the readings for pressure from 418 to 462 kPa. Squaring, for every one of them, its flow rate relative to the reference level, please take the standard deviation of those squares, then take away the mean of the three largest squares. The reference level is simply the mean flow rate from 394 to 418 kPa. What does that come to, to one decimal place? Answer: -2.4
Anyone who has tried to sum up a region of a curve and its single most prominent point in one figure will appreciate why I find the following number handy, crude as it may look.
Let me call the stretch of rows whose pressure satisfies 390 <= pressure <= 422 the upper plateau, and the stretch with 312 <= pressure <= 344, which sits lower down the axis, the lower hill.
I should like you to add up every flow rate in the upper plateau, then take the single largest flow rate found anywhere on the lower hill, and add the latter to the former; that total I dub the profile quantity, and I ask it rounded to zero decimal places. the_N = 155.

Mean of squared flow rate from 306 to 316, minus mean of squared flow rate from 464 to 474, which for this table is 13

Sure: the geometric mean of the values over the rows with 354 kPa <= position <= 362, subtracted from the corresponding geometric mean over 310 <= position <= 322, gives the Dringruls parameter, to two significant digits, -1.3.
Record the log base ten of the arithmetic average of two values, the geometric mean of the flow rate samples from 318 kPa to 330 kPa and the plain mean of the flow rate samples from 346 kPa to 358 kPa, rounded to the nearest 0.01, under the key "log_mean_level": 1.10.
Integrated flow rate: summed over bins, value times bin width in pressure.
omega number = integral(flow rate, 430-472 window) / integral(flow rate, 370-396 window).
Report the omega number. 1.51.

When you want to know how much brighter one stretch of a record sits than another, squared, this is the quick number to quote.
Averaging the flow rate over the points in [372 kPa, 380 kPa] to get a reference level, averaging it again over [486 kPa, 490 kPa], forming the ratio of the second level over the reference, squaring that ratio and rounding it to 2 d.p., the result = 0.64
